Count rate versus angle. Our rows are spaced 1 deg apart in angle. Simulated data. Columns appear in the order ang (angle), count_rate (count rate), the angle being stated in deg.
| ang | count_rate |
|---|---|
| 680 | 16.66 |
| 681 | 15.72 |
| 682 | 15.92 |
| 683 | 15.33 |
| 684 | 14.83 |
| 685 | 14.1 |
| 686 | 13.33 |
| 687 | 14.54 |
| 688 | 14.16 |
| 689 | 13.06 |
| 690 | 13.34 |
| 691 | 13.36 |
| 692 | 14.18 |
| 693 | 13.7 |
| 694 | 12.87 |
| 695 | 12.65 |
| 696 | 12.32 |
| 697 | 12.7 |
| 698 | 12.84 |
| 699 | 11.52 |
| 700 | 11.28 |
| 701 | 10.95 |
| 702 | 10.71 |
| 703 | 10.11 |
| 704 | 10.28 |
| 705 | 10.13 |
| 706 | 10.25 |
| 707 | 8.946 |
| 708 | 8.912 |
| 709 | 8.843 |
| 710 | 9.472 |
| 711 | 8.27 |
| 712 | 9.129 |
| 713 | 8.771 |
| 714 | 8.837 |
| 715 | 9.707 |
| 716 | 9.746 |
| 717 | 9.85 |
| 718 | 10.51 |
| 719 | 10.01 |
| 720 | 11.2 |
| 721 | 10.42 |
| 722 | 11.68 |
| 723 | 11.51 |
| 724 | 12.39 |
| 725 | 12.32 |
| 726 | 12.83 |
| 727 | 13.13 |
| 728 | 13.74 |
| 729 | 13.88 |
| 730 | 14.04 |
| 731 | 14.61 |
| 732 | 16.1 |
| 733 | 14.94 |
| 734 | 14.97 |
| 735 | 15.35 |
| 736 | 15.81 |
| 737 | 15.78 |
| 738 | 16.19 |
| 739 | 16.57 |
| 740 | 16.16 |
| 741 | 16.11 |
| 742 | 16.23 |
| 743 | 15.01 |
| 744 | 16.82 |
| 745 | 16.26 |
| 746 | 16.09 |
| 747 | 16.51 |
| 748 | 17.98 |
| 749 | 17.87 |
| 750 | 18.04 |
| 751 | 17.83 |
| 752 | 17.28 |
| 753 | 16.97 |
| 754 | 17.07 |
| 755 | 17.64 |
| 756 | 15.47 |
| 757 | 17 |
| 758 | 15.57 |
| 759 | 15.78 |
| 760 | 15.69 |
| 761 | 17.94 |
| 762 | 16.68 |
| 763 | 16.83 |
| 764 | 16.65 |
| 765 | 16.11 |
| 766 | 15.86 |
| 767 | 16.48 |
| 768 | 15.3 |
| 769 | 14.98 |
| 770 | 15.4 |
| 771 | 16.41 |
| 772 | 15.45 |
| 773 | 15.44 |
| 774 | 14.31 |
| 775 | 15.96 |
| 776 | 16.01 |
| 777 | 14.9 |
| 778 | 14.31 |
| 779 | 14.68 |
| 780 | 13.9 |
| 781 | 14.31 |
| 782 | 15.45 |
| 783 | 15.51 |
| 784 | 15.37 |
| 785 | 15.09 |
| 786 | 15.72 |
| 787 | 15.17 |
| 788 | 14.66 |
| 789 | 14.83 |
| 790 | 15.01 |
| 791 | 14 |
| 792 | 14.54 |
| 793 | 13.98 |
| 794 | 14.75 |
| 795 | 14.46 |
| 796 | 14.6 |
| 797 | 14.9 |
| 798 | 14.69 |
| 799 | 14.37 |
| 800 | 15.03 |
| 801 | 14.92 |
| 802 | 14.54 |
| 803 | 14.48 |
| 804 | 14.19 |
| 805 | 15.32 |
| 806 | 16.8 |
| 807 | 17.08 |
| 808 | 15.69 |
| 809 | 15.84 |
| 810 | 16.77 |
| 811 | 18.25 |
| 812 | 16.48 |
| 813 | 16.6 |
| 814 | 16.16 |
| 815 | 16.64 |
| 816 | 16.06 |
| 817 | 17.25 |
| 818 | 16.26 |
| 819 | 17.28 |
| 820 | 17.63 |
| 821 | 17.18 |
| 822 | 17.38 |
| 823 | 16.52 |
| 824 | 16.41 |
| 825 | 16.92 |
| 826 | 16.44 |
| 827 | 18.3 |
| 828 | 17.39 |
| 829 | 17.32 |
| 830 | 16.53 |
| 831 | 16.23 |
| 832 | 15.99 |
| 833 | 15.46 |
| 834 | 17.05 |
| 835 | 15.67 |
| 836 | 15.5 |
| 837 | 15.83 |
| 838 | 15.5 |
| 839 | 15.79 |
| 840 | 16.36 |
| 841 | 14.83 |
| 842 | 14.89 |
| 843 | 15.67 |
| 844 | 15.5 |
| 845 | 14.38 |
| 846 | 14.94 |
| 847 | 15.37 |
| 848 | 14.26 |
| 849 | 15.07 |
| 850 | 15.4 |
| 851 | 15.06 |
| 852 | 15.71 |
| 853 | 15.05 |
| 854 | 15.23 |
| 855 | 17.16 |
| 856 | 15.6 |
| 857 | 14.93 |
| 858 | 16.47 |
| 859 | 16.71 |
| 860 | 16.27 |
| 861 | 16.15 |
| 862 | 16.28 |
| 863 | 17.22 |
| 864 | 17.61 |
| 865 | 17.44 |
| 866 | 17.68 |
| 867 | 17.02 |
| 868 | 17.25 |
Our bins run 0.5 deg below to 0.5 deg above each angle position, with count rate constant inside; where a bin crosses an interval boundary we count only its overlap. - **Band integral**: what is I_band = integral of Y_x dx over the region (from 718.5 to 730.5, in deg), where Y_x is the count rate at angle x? 147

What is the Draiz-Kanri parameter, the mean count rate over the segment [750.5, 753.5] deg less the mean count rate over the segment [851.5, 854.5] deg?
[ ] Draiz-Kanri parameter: 2.0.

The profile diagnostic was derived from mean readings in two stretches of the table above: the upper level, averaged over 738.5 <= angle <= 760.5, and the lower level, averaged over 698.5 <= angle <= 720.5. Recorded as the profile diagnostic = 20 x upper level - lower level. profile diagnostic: 323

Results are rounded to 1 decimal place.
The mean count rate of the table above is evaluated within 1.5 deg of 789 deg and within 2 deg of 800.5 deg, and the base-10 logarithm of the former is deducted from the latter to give 13.5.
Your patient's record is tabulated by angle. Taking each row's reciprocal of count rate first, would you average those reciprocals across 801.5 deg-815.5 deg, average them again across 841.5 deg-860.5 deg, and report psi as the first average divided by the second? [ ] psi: 0.96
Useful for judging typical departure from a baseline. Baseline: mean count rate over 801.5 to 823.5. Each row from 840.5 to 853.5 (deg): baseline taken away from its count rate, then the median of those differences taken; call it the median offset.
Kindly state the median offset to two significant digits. -1.3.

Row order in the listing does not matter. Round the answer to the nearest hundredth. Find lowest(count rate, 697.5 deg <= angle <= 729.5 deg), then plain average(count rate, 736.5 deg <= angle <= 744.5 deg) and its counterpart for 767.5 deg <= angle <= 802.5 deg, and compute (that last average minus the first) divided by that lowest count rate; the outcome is -0.14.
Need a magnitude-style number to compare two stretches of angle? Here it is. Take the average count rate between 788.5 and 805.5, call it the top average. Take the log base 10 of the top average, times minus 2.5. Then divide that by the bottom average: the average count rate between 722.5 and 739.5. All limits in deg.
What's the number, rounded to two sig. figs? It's -0.20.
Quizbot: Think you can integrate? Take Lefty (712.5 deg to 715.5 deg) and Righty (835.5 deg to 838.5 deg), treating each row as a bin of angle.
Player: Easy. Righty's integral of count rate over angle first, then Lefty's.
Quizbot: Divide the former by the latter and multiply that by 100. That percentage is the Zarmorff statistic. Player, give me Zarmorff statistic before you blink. 171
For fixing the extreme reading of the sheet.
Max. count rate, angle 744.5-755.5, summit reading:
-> 18.04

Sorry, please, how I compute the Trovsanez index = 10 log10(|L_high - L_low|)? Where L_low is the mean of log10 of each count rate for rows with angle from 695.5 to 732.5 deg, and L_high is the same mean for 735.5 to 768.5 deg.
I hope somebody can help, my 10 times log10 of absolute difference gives -8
